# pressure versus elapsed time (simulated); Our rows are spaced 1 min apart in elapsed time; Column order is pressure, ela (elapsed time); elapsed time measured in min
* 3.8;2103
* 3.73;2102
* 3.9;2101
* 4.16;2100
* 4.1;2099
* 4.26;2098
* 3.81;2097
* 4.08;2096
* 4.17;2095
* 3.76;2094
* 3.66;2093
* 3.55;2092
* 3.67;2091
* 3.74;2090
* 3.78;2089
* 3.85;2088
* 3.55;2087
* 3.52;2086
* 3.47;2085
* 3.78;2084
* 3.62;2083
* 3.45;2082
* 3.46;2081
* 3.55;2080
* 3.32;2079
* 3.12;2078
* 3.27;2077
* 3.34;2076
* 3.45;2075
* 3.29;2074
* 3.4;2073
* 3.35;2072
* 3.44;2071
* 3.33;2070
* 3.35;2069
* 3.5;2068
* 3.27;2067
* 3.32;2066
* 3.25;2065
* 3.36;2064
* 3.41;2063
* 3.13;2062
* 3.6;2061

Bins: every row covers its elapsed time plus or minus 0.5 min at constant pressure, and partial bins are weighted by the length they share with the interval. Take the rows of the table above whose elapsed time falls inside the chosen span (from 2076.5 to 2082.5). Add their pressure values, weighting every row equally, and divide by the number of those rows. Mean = 3.4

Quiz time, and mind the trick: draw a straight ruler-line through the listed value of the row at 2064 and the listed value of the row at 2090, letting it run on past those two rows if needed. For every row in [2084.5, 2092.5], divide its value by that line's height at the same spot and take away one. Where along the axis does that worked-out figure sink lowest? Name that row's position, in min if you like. 2092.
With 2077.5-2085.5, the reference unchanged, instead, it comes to 2078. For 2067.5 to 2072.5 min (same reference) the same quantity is 2072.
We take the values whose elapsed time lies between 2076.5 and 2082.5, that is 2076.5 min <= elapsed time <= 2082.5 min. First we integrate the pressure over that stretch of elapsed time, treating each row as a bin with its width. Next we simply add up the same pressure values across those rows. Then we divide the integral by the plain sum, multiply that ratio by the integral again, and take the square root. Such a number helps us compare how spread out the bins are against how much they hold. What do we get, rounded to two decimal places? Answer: 4.49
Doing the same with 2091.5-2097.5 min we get 4.80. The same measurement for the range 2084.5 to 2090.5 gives 4.68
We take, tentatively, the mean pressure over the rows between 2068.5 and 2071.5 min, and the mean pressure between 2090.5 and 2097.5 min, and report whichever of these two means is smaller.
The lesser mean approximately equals 3.37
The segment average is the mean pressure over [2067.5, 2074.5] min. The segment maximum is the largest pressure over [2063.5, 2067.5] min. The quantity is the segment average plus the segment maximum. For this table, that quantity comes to 6.7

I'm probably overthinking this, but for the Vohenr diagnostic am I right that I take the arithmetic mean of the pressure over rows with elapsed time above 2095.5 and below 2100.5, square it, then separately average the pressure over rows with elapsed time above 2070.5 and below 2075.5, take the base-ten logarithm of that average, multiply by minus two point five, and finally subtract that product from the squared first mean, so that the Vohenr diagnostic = 18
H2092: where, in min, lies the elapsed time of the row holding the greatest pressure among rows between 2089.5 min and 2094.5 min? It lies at 2094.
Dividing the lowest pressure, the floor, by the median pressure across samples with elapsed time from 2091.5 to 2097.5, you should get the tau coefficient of 0.938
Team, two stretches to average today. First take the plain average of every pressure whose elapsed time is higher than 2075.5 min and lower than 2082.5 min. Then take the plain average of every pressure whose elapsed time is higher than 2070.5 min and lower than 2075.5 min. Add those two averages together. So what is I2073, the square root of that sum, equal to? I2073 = 2.60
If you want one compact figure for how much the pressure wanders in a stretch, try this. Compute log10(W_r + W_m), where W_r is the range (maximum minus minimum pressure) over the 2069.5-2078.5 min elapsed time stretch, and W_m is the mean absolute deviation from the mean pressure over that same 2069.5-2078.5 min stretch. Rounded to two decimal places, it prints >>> -0.40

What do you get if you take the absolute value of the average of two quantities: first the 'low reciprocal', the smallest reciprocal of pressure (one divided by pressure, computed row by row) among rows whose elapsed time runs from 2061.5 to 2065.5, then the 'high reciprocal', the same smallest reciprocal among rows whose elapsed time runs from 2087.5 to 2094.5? 0.276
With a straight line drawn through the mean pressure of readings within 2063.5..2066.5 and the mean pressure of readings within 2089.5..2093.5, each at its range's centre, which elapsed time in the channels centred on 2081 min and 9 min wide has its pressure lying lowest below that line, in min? 2078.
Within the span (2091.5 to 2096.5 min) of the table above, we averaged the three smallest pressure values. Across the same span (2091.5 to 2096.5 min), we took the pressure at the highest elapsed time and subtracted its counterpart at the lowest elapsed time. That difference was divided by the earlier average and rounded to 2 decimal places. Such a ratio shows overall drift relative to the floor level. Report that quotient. 0.14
